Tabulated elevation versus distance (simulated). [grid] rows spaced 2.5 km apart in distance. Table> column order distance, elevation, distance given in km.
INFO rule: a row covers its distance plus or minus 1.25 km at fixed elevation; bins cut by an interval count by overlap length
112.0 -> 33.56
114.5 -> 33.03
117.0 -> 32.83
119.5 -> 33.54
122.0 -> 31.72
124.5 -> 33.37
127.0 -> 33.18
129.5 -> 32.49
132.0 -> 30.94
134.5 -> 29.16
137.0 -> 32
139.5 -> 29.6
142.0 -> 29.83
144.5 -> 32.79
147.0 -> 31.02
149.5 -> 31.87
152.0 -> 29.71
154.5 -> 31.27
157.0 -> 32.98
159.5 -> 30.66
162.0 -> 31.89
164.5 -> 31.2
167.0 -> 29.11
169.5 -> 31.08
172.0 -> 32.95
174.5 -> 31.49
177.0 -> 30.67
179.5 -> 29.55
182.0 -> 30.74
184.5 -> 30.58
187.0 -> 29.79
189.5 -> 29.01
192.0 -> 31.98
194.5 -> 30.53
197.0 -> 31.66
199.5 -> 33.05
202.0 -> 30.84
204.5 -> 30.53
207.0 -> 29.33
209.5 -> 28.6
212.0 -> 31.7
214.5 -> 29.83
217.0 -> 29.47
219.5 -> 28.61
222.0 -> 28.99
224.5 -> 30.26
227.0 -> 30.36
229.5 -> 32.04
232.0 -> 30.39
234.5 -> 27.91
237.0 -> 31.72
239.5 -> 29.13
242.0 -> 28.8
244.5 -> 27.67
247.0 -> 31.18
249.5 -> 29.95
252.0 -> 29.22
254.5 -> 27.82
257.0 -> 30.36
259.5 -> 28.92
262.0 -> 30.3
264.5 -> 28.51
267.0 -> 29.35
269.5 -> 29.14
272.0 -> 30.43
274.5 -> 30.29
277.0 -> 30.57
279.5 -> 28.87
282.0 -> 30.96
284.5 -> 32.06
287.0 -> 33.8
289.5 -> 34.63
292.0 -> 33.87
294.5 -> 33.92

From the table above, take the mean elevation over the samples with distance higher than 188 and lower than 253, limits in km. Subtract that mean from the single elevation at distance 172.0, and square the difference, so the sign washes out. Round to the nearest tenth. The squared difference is 8.1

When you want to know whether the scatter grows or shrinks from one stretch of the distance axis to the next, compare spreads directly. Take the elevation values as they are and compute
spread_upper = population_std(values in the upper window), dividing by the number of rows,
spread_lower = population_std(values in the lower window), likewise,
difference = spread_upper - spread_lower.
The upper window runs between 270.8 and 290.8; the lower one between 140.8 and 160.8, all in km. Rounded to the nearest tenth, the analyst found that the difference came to 0.7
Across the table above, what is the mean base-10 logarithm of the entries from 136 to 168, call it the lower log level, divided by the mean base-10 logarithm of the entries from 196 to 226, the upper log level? 1.01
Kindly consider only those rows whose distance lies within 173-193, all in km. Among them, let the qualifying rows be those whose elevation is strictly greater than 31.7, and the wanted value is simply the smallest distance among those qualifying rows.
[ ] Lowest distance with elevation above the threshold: 192.0 km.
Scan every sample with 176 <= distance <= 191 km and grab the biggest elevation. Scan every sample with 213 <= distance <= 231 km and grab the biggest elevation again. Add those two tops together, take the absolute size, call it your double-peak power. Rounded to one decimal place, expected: 62.8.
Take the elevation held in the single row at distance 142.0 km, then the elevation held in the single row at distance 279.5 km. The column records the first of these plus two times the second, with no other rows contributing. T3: 88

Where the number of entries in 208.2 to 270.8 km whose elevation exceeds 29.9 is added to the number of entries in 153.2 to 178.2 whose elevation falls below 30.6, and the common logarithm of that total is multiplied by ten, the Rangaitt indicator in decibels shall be 10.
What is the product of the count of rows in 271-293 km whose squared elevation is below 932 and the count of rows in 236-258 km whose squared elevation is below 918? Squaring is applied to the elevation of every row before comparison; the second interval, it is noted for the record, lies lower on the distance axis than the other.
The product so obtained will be 18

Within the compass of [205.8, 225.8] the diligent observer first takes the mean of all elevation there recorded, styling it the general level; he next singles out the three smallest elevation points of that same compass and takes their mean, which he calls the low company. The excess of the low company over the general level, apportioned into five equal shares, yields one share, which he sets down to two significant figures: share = -0.17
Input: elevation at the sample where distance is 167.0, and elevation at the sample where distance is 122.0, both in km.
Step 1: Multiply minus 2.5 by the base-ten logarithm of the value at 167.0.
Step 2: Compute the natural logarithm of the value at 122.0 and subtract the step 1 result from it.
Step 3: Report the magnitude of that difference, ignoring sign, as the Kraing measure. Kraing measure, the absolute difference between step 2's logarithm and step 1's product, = 7.12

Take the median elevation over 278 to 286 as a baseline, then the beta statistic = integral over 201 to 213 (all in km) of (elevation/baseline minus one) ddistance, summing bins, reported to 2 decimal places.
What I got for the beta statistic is -0.31 km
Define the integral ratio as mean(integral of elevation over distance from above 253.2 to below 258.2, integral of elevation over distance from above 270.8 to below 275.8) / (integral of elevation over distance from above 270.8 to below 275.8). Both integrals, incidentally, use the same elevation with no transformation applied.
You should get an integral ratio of 0.98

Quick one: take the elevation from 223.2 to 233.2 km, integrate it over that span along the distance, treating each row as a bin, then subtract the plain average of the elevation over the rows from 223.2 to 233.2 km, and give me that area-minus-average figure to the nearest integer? 277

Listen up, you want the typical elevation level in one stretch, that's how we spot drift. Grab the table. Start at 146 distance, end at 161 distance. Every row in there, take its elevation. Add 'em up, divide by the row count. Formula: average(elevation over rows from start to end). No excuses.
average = 31.3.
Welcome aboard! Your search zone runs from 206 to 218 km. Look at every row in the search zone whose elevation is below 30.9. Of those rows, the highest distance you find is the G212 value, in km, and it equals 217.0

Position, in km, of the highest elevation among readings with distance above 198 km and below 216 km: 199.5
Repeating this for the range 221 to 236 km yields 229.5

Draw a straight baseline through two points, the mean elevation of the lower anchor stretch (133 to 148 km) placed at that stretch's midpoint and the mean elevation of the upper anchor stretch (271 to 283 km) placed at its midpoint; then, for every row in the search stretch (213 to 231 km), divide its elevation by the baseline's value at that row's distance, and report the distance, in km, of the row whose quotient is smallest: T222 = 219.5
